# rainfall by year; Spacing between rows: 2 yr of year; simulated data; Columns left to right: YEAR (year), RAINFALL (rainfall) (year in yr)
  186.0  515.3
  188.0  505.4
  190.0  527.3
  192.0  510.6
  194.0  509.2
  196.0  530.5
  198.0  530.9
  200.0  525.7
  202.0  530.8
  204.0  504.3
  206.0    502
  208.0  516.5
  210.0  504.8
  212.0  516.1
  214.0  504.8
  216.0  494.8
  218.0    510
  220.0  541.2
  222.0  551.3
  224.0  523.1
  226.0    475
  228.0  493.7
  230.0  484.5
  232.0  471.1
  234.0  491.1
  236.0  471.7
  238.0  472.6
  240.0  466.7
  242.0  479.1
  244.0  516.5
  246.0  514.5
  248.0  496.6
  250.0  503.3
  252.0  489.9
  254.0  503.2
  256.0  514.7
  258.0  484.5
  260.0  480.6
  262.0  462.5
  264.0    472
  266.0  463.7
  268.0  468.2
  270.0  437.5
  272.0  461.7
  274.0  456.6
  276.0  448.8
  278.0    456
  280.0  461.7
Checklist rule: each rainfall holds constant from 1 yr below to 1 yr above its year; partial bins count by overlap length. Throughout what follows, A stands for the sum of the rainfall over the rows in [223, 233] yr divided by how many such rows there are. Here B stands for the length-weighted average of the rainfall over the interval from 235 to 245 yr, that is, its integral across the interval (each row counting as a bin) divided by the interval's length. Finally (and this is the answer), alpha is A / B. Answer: 1.02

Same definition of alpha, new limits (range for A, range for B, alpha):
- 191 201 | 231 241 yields 1.10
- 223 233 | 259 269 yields 1.04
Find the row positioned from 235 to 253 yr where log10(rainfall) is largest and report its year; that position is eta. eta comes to 244.0 yr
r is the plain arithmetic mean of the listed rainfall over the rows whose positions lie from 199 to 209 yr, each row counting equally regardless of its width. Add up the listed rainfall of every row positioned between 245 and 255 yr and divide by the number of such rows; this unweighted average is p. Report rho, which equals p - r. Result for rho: -14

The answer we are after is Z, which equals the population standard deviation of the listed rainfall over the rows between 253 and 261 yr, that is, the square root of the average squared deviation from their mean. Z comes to 14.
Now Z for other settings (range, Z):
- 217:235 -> 27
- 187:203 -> 10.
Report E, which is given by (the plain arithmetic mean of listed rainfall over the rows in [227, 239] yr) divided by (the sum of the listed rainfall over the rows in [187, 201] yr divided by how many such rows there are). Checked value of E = 0.92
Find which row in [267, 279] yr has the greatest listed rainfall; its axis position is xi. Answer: 268.0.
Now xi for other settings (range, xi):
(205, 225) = 222.0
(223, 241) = 224.0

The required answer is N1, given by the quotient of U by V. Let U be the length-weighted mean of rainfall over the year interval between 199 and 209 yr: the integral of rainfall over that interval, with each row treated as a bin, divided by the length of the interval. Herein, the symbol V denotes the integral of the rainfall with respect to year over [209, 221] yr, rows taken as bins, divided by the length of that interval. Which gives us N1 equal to 1.01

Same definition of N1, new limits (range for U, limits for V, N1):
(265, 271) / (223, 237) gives 0.94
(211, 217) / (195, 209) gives 0.97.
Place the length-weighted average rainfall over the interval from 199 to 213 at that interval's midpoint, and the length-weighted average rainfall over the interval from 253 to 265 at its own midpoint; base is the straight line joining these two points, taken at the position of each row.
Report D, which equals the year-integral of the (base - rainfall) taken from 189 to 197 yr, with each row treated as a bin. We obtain 14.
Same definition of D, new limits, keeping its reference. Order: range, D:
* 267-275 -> 191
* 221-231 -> -18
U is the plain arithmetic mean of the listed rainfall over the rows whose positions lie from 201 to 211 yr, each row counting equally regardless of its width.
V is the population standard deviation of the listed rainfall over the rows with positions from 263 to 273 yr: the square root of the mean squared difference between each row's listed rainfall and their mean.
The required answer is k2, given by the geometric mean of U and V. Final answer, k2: 79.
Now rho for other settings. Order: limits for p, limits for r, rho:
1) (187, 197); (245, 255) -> 15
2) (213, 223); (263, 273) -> 60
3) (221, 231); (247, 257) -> 4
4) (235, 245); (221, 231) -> -24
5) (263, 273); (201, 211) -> -51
